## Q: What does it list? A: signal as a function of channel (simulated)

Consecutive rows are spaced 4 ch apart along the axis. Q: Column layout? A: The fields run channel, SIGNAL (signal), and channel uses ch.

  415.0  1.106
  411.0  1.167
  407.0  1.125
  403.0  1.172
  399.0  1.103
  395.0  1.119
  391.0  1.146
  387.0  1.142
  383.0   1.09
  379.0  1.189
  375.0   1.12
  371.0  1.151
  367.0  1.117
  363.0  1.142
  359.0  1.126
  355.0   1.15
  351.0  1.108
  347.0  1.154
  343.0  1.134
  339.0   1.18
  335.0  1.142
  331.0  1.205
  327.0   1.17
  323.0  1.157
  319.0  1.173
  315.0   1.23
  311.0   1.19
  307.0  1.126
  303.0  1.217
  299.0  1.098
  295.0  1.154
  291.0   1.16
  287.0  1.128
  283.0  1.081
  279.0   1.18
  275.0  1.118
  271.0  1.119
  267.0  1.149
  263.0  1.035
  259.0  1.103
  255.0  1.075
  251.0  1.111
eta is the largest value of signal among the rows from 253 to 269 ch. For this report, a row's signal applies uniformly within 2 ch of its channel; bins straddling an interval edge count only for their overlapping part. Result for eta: 1.149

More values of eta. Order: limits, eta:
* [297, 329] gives 1.23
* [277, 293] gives 1.18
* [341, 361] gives 1.154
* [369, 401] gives 1.189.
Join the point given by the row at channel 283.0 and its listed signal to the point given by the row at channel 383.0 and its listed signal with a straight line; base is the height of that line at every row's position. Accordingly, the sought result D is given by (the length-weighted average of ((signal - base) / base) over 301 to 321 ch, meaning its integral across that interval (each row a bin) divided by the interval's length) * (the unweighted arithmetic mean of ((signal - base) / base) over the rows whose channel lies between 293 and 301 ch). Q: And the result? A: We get 0.0039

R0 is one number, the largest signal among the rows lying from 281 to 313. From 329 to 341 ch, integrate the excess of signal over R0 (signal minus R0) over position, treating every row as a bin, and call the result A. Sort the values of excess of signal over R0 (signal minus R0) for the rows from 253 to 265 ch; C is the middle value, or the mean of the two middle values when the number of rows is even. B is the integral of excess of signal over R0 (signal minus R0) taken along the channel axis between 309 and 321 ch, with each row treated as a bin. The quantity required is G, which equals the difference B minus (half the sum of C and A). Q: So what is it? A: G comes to 0.09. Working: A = -0.50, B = -0.23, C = -0.142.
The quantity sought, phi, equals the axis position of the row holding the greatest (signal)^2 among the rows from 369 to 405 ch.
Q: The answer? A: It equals 379.0 ch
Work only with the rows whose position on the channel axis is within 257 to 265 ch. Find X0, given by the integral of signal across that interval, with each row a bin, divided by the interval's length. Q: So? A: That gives 1.07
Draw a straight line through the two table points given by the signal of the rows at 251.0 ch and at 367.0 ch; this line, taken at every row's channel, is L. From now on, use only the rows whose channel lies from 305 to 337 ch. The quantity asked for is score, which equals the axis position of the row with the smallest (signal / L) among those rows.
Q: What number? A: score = 307.0 ch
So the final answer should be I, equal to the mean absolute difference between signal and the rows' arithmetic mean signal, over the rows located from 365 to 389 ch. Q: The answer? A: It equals 0.0258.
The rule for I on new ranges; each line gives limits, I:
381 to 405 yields 0.0247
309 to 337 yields 0.0234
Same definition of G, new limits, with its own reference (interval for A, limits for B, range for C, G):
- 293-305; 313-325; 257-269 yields 0.06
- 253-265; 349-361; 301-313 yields -0.18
